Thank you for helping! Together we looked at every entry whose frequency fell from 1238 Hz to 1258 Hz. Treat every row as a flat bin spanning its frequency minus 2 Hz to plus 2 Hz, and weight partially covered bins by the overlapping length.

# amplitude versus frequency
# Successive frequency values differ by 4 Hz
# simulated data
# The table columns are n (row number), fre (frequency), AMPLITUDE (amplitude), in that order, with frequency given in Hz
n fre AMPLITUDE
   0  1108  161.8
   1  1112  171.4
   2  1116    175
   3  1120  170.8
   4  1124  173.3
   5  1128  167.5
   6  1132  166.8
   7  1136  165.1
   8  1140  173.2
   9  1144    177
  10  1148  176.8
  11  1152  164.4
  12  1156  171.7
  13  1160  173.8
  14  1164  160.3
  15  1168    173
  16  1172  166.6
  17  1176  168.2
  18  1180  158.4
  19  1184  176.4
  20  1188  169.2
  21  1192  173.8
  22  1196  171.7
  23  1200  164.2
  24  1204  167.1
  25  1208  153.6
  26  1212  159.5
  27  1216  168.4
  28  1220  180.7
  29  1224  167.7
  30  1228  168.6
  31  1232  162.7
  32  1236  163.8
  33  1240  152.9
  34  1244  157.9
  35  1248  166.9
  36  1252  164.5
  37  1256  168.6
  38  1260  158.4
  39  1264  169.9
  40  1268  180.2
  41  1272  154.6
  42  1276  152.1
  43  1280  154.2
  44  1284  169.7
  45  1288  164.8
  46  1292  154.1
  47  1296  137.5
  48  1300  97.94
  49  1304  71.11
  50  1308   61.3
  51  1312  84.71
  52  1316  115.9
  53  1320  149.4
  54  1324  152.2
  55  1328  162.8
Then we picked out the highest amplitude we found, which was 168.6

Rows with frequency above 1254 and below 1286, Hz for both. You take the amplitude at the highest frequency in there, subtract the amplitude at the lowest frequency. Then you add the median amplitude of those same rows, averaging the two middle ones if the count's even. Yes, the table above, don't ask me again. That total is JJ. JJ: 165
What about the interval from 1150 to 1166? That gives 164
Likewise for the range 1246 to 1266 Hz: 170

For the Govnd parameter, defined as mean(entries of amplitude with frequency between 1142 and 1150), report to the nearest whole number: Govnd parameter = 177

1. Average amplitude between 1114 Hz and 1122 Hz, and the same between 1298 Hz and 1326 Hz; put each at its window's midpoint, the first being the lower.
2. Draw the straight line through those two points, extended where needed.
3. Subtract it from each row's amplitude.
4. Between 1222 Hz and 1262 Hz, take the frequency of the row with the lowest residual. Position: 1240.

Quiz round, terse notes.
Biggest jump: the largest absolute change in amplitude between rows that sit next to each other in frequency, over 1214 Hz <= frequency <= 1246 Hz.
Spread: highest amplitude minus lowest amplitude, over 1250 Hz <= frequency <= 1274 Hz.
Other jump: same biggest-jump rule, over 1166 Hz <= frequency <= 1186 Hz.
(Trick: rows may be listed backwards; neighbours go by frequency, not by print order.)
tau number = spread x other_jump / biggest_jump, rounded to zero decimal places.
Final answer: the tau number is 35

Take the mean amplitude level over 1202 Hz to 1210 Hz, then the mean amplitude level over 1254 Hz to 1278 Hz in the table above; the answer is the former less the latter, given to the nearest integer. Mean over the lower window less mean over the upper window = -4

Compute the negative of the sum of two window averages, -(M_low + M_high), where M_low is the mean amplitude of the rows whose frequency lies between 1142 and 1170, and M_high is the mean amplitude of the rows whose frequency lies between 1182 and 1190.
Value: -344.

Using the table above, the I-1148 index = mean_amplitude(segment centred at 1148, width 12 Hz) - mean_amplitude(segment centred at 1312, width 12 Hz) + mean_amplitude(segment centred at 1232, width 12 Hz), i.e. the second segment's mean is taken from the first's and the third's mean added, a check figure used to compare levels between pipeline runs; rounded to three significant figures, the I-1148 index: 250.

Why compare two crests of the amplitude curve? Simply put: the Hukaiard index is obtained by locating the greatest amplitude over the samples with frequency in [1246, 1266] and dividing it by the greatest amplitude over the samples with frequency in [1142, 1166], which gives 0.96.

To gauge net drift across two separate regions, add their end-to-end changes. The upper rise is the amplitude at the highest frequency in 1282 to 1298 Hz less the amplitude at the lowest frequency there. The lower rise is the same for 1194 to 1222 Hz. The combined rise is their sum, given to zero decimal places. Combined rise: -23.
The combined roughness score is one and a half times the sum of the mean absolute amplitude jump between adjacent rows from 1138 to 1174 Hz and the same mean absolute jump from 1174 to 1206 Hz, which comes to 22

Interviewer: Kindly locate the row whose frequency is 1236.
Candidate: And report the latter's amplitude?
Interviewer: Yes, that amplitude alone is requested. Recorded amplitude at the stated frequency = 163.8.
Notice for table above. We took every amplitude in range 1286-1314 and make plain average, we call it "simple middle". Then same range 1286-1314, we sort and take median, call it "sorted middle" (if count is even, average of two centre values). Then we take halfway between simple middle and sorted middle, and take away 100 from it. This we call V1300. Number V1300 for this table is 4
